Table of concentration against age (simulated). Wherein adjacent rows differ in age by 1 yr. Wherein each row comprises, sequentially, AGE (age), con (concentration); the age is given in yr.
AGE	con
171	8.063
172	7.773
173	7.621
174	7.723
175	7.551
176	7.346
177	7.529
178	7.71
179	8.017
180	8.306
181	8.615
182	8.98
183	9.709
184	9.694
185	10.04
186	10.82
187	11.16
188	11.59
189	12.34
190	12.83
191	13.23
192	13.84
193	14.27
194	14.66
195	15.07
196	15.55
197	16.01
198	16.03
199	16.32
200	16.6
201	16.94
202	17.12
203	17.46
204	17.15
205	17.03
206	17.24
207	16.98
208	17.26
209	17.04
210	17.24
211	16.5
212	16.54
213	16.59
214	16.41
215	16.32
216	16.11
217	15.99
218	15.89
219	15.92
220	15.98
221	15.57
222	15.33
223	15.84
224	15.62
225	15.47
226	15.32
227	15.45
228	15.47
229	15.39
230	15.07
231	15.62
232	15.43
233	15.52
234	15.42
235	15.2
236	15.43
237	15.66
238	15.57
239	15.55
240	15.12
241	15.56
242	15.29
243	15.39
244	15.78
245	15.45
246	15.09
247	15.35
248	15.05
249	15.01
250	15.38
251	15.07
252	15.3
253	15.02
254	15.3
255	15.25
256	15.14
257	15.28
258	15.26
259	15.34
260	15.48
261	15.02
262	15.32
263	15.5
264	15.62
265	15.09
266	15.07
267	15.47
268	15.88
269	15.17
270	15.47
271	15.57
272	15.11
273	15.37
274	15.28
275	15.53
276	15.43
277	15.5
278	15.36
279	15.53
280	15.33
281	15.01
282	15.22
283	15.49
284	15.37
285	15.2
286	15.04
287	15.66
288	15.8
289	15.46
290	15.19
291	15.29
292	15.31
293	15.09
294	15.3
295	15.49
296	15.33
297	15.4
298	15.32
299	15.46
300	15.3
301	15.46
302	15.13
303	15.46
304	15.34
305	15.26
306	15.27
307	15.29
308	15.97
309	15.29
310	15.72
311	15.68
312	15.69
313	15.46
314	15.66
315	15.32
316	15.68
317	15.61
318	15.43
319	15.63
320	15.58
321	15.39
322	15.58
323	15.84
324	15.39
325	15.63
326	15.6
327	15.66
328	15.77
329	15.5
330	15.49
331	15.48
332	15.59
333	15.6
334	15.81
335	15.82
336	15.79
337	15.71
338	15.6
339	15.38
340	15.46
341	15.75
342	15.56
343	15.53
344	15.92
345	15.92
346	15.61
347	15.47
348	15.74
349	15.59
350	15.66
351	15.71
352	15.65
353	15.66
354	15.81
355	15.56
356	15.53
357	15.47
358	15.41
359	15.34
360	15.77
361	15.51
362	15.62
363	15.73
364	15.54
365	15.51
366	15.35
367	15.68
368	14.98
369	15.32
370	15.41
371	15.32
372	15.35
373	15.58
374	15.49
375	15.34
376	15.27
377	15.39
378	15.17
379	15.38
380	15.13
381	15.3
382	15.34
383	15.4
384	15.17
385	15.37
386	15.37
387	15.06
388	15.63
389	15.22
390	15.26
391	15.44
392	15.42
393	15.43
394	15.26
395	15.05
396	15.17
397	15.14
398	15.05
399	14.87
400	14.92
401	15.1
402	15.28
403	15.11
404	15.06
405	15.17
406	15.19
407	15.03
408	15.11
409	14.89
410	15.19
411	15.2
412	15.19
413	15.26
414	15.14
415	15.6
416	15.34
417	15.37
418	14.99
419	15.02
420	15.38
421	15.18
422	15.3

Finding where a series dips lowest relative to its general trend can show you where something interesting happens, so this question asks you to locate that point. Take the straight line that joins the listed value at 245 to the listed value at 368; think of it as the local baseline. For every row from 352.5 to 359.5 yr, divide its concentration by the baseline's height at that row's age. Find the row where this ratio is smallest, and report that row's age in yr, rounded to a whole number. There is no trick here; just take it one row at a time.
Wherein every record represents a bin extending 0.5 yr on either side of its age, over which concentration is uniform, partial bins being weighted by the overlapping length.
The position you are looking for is 359 yr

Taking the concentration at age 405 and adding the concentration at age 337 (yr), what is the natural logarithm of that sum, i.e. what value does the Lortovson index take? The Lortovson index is 3.43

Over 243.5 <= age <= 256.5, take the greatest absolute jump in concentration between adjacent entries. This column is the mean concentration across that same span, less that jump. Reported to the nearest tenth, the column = 14.9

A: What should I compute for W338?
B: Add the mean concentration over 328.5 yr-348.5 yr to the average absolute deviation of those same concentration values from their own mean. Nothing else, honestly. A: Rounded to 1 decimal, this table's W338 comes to 15.8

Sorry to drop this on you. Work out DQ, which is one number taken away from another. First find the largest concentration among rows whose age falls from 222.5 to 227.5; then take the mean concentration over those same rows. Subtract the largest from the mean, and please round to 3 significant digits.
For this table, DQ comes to -0.300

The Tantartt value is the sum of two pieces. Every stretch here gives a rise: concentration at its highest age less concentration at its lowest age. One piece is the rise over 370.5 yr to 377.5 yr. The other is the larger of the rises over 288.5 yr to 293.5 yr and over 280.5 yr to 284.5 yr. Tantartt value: 0.4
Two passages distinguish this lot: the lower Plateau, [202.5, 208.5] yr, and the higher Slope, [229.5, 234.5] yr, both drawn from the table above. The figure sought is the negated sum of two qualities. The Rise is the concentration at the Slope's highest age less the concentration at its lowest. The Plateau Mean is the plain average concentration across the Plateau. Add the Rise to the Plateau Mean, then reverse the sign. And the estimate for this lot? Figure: -17.5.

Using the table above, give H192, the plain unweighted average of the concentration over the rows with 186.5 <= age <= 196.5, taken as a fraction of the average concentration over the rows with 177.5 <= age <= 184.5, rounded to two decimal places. 1.54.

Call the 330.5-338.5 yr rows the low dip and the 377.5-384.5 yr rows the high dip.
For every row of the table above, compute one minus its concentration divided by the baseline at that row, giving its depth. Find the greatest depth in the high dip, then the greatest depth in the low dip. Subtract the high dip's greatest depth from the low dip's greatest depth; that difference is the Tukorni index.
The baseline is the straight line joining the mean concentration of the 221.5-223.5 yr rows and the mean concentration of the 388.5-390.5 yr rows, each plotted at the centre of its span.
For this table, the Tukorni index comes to -0.016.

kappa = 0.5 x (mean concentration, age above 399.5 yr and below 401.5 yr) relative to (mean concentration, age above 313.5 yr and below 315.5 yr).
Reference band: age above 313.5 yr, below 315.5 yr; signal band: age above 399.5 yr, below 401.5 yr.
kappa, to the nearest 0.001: 0.485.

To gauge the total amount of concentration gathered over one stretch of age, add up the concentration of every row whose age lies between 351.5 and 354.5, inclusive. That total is 47.1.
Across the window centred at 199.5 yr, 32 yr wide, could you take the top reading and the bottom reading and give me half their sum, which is 13.6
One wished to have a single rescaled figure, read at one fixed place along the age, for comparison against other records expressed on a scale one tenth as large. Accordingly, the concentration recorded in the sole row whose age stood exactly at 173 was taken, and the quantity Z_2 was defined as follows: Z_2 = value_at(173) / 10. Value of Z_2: 0.76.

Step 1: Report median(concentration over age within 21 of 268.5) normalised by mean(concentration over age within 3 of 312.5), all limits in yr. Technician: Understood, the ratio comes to 0.983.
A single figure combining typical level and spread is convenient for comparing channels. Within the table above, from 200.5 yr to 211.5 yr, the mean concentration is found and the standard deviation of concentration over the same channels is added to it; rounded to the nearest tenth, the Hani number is 17.3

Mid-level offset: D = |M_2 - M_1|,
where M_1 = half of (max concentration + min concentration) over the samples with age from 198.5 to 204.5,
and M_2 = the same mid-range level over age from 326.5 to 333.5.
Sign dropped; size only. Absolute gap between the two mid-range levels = 1.3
